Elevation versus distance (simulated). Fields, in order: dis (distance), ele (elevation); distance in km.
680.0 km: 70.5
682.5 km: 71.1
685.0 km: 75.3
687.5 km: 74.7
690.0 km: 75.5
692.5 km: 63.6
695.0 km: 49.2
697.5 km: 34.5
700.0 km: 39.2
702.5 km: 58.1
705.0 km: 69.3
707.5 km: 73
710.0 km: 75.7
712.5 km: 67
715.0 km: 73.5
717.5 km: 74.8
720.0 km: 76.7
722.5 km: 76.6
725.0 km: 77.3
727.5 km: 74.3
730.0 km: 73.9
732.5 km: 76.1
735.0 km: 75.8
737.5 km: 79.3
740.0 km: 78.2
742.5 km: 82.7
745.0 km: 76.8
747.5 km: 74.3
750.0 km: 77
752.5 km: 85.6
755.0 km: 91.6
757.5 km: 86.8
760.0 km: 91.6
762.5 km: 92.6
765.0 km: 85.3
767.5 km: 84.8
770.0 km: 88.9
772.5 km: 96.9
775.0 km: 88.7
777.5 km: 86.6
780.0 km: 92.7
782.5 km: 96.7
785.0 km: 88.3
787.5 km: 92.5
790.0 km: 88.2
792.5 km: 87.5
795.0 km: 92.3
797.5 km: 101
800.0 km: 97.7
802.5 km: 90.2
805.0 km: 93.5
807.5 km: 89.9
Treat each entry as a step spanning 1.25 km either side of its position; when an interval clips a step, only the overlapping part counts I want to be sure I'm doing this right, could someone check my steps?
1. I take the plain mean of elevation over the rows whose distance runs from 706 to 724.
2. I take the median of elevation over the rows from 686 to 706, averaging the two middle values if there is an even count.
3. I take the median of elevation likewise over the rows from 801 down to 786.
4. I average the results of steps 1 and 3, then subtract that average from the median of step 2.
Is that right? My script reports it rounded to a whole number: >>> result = -22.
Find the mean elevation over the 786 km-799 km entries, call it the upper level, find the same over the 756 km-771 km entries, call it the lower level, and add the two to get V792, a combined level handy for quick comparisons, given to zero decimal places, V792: 181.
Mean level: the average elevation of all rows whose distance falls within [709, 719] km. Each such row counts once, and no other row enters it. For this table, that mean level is 72.8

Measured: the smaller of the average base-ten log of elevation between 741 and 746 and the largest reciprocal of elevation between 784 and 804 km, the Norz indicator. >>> 0.0114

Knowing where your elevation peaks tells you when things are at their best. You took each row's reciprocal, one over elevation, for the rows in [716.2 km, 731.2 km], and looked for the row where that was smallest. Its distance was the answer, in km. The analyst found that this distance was 725.0 km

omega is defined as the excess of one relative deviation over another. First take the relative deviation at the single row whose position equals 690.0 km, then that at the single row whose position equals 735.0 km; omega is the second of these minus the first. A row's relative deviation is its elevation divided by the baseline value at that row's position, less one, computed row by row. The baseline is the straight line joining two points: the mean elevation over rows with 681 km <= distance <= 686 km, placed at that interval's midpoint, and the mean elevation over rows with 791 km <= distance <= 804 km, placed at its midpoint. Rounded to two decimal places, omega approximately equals -0.10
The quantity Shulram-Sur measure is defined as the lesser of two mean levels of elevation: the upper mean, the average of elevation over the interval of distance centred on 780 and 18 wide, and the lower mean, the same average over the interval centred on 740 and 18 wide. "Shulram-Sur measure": 78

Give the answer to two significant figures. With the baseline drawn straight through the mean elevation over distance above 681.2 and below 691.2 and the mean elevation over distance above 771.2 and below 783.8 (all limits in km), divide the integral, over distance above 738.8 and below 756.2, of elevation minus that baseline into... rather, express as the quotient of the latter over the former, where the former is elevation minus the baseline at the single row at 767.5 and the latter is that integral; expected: 17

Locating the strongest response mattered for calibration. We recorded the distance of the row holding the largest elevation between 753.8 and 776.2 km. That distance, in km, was 772.5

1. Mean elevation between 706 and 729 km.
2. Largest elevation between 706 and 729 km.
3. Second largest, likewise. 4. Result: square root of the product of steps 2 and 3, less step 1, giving 2.7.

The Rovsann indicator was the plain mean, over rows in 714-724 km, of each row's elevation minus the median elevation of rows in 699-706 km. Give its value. 17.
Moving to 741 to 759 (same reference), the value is 24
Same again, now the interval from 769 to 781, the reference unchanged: 33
